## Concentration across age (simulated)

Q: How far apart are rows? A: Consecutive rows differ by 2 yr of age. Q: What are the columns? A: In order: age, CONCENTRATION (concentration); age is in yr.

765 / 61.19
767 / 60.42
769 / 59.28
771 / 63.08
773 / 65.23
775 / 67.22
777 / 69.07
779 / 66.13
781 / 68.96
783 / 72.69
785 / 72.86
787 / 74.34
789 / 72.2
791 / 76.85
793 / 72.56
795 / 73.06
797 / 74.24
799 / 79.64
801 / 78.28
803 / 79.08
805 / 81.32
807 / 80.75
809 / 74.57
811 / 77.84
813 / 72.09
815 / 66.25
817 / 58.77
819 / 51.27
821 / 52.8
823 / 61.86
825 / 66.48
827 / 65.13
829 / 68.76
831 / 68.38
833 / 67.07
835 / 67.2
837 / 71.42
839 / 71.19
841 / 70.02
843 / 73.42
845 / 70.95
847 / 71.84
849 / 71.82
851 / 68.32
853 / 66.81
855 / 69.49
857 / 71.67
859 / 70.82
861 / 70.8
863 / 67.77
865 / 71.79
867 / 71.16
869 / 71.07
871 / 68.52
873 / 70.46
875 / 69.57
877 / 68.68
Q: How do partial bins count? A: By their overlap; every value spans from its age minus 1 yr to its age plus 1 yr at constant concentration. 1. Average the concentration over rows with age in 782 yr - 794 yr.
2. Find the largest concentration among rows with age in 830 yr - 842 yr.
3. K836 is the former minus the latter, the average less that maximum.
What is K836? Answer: 2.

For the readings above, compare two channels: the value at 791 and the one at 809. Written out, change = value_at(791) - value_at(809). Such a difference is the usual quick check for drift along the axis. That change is 2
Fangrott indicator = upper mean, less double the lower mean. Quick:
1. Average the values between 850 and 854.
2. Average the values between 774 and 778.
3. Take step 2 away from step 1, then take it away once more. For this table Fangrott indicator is -69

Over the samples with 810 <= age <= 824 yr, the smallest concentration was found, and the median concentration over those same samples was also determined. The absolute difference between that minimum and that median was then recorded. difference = 11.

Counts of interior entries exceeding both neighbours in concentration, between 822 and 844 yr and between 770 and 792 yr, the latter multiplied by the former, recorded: 6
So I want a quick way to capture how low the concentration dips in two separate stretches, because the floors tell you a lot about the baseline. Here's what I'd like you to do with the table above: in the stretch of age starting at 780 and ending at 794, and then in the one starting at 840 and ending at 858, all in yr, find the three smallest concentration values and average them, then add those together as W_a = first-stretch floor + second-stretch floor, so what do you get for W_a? 139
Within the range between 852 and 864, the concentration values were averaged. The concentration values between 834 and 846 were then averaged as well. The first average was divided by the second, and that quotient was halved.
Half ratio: 0.492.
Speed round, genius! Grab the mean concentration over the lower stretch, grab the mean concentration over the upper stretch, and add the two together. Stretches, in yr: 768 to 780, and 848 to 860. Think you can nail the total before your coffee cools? 135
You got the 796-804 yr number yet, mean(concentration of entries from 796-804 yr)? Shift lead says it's 77.8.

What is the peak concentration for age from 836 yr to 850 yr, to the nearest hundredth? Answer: 73.42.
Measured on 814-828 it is 66.48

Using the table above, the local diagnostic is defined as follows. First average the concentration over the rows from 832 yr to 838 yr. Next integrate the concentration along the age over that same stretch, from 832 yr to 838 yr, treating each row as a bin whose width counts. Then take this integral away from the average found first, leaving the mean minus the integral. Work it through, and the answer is -343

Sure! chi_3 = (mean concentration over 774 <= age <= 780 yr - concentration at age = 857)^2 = 18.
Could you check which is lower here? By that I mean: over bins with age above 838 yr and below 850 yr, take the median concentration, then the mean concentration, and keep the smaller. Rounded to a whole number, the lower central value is 72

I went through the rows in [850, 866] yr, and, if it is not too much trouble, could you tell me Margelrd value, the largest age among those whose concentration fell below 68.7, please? 863 yr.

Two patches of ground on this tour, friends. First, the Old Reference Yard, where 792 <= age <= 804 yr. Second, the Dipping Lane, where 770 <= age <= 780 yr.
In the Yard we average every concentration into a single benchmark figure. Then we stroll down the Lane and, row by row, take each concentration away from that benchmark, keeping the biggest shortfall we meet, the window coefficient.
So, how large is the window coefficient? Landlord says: 13.1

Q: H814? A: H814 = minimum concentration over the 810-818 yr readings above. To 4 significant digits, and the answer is 58.77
